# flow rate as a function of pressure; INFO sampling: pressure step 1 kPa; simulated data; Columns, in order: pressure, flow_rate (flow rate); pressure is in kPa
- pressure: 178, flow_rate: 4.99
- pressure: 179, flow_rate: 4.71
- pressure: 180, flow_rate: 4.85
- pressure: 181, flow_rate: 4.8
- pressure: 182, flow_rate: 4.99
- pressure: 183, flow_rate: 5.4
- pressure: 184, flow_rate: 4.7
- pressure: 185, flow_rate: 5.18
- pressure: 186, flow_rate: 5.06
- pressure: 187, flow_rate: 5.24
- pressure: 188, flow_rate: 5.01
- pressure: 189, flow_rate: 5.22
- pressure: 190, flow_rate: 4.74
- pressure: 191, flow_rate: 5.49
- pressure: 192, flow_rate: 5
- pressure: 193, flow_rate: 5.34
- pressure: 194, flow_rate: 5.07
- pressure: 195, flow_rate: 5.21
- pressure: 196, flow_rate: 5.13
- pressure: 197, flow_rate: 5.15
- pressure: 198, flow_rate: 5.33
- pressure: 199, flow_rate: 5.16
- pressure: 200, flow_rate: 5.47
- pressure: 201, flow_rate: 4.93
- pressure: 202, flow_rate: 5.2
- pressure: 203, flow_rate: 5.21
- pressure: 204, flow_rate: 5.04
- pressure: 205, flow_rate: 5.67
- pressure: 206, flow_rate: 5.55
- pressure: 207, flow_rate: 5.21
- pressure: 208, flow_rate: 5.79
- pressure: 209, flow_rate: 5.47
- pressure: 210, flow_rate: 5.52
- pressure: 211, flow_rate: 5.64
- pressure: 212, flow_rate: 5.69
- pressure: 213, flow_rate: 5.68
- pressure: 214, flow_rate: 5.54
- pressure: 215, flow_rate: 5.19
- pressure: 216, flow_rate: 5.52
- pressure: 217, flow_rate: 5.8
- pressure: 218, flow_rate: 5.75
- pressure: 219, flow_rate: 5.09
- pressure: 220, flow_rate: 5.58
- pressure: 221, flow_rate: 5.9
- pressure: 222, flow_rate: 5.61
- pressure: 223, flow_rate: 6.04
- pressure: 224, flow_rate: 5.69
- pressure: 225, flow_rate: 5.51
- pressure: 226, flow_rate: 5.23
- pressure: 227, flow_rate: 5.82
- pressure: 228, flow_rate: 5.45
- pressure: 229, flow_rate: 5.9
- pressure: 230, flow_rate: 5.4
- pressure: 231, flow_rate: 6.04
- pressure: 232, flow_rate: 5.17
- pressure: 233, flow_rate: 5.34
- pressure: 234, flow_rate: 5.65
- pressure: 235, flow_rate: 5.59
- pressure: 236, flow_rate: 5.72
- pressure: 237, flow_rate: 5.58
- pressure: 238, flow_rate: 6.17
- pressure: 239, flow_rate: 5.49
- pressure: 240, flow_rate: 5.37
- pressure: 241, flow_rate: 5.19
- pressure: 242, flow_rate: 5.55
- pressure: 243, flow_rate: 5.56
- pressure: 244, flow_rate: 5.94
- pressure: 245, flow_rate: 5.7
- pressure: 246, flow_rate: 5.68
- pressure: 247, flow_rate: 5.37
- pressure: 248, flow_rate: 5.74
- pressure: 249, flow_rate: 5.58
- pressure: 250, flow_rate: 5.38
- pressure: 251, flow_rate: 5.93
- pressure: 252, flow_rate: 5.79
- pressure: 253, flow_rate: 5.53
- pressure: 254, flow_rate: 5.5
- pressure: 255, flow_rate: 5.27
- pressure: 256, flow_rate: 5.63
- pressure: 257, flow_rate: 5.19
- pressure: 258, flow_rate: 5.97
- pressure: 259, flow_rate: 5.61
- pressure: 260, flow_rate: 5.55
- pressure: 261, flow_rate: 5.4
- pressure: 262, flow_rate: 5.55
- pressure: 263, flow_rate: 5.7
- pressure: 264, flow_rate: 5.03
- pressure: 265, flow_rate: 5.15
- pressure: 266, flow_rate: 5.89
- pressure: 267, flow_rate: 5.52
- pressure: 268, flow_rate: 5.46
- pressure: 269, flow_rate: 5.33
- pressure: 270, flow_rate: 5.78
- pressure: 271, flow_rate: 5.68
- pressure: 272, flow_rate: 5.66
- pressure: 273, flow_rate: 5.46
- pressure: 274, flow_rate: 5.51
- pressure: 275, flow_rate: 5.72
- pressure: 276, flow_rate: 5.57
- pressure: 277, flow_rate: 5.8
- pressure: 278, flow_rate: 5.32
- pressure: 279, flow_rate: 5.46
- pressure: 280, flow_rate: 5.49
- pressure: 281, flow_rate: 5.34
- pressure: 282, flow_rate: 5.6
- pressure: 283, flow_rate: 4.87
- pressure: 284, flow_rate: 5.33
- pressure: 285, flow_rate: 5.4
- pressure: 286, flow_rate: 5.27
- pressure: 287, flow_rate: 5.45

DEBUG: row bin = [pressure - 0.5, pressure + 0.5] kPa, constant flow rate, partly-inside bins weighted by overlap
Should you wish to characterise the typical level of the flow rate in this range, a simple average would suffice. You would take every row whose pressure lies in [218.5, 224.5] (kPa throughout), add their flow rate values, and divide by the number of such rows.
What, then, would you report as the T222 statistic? 5.65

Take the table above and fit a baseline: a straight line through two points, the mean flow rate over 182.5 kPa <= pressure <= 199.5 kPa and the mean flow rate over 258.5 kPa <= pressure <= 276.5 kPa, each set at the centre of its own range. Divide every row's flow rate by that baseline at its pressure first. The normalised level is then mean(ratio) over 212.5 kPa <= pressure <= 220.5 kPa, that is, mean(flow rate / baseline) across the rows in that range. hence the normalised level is 1.05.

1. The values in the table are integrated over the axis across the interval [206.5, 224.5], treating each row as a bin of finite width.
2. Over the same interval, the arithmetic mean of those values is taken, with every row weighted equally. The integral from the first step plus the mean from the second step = 106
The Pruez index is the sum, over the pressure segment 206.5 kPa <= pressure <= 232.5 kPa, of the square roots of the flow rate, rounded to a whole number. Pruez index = 61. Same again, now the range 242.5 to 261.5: 45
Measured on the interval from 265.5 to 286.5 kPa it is 49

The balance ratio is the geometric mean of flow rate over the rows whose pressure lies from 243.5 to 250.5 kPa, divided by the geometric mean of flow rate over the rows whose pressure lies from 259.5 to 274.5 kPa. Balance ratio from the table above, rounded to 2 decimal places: 1.02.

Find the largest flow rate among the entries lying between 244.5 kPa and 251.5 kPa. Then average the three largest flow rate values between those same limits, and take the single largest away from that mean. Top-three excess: -0.14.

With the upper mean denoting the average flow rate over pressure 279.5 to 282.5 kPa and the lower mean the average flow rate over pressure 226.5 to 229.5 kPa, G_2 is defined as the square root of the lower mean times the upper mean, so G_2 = 5.60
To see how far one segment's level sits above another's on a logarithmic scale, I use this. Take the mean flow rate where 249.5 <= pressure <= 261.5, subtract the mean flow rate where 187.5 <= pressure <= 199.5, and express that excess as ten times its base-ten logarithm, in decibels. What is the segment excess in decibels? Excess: -3.9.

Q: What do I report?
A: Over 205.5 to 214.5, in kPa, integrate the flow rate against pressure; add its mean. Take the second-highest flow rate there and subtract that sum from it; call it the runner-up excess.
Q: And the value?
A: -50.0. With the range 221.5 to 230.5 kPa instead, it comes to -50.4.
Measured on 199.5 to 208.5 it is -47.7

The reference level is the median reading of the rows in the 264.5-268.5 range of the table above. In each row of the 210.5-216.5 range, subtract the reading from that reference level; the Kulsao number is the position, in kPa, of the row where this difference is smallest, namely 212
